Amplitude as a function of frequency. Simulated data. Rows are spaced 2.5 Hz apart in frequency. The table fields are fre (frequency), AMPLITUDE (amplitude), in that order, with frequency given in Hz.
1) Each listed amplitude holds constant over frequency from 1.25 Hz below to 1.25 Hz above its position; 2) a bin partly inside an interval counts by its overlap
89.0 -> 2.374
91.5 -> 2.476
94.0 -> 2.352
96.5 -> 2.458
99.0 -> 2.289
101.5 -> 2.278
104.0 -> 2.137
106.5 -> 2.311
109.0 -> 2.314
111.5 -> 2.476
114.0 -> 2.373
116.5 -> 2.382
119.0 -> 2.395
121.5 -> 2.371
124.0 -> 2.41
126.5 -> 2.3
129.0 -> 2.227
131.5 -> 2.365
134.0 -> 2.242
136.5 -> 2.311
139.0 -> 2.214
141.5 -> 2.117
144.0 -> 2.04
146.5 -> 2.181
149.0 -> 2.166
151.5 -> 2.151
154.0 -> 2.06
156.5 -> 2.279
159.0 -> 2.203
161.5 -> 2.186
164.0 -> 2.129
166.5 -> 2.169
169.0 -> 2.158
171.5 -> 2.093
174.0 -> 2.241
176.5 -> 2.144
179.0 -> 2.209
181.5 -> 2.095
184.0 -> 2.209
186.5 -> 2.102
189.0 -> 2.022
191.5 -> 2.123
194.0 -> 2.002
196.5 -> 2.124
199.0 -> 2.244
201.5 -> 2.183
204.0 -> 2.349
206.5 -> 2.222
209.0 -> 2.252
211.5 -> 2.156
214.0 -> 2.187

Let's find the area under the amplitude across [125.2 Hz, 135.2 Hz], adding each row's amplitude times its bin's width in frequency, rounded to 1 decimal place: 22.8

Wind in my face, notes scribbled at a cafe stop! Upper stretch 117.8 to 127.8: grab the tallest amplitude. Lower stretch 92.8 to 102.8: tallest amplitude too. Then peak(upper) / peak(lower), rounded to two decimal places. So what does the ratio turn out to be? 0.98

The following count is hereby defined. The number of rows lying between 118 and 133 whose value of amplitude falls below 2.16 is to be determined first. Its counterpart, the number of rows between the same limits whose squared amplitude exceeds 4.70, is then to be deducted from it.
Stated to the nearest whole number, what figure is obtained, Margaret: -6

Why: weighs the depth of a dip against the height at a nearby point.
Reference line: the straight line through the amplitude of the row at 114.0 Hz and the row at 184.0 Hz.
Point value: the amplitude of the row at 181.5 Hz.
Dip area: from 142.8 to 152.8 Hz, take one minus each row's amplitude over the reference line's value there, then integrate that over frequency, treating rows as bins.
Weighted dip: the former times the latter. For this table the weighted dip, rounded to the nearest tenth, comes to 1.5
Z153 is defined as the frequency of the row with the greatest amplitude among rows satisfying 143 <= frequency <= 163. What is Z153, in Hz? 156.5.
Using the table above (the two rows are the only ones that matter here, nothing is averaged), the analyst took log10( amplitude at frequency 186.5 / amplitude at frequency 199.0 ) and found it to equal -0.028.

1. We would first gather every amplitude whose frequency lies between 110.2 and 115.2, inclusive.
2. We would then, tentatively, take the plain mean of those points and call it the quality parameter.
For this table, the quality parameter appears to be 2.42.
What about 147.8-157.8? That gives 2.16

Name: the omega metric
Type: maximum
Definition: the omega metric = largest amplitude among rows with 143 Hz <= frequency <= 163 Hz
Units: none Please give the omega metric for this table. 2.279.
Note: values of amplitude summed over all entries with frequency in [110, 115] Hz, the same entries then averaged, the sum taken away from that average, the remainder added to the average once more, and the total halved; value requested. 0.0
